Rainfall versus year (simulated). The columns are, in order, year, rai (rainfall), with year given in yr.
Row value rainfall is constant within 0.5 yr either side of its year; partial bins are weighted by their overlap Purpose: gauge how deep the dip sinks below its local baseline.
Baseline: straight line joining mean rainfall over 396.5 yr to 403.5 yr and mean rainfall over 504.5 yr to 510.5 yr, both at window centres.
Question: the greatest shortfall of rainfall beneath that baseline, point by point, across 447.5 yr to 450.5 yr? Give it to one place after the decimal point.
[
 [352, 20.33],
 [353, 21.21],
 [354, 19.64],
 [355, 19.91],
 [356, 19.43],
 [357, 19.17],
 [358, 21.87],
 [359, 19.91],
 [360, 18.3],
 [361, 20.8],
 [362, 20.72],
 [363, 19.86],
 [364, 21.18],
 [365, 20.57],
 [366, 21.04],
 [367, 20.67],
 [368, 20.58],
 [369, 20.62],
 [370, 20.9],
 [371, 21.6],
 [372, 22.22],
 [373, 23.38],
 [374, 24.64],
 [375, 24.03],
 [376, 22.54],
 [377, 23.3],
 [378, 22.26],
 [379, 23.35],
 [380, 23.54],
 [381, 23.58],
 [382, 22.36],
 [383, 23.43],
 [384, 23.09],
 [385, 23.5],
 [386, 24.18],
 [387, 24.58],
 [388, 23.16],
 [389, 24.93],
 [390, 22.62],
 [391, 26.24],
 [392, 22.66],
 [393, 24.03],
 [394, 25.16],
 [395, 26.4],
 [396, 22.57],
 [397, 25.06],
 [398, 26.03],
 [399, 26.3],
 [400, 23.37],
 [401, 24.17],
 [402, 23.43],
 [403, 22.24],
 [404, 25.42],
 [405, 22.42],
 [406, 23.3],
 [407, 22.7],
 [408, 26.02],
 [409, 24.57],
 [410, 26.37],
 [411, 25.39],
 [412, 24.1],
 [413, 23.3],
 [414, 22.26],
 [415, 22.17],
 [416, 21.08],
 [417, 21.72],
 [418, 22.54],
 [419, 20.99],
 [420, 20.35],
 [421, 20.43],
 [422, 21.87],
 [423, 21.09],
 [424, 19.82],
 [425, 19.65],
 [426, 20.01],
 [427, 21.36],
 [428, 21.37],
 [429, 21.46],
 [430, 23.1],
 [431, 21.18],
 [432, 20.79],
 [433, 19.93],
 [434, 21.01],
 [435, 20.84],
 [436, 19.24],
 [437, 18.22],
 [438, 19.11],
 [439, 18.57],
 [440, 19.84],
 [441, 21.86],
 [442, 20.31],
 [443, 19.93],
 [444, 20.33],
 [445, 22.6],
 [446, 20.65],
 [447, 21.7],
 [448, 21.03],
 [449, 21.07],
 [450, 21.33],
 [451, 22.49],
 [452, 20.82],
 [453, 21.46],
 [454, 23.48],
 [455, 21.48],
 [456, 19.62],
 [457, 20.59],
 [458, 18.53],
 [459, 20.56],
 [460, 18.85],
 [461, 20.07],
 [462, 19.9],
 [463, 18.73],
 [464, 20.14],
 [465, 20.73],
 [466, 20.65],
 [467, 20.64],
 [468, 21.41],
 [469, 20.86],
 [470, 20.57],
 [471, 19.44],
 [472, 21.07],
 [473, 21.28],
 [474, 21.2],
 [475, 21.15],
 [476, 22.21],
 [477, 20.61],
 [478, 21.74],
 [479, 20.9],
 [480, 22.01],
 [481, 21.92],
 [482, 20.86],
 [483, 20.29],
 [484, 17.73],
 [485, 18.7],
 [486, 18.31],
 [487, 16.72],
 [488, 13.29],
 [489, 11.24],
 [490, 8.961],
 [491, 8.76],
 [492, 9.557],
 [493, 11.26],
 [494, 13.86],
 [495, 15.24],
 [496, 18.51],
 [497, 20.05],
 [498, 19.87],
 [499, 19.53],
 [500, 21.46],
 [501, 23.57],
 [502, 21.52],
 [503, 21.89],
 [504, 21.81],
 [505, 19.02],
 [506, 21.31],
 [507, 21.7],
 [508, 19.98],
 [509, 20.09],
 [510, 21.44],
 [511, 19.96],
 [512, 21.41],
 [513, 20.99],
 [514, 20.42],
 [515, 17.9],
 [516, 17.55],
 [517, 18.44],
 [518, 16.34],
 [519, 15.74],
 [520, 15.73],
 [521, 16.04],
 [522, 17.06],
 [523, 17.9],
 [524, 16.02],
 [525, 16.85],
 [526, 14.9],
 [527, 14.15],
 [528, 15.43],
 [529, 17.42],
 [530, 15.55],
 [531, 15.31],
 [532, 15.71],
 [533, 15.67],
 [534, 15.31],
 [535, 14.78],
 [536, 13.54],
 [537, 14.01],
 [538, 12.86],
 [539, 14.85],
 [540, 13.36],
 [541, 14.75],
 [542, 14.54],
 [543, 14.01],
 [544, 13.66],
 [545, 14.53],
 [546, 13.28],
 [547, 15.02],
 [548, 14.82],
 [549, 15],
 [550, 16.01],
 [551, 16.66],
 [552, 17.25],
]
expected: 1.7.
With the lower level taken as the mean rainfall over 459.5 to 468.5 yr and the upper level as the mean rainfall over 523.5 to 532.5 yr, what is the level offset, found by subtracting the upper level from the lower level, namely 4.4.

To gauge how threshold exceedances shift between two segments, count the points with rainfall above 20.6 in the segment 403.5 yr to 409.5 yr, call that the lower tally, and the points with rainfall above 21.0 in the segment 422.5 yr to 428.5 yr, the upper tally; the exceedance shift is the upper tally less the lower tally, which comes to -3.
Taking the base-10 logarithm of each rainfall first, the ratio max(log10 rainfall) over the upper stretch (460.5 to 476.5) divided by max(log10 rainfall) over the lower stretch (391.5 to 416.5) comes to 0.947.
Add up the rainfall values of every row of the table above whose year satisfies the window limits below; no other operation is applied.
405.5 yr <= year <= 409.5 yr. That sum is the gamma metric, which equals 97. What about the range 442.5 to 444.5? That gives 40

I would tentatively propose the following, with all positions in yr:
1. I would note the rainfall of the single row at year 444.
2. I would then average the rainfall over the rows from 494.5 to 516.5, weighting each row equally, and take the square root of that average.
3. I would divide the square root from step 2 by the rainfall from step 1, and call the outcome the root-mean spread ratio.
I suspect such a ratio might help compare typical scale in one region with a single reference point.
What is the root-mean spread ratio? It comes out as 0.221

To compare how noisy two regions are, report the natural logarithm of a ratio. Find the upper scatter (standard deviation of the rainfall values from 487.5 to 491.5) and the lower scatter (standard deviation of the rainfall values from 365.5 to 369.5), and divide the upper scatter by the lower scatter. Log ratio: 2.3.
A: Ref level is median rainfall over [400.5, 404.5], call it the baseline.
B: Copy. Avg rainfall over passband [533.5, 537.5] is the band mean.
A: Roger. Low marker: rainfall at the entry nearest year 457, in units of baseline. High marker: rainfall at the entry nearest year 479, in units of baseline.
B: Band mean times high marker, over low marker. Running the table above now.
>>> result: 15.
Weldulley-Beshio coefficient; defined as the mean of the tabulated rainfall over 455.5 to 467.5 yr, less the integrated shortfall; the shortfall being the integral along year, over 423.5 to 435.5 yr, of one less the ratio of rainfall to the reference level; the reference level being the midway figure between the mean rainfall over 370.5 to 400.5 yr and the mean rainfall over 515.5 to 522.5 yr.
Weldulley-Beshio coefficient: 20.3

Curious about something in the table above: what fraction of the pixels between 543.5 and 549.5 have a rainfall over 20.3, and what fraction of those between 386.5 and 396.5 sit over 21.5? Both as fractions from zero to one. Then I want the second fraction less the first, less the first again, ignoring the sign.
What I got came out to 1.0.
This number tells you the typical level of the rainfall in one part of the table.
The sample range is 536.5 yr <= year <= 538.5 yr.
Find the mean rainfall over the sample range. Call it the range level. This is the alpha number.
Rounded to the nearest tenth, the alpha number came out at 13.4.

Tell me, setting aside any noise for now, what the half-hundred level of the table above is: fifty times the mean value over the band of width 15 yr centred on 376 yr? 1139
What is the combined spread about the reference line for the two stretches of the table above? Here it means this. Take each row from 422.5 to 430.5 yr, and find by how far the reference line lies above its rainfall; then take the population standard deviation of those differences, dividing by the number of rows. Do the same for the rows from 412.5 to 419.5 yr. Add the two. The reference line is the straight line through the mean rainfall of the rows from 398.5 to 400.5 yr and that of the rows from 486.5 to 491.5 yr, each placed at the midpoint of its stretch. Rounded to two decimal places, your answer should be 1.94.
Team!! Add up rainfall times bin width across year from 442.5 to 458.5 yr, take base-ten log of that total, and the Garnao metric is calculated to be 2.53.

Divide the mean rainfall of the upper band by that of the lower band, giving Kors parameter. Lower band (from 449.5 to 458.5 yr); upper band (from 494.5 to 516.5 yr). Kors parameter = 0.96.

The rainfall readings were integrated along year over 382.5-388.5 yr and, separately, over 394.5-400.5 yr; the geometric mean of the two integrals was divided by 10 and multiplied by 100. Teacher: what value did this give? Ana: 1458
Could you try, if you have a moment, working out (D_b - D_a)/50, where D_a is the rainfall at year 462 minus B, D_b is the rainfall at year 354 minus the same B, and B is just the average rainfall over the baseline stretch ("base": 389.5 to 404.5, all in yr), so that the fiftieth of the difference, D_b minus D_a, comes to -0.01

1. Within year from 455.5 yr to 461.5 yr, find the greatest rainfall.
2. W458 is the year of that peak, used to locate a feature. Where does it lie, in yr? 457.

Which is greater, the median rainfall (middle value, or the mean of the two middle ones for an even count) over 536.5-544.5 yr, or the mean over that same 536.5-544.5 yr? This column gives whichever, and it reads 14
